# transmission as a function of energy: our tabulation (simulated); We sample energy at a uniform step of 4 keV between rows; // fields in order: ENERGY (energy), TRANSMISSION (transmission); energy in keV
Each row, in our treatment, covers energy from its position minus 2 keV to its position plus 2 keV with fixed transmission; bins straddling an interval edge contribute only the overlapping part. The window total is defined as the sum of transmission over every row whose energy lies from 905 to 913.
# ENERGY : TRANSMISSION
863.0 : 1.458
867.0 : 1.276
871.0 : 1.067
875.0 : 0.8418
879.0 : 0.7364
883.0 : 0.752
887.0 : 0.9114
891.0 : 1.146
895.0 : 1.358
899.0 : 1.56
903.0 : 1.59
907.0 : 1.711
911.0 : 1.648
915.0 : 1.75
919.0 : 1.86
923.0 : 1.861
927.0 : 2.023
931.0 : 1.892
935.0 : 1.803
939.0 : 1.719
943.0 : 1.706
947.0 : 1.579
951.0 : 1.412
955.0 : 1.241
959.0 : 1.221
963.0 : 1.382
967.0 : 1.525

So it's 3.36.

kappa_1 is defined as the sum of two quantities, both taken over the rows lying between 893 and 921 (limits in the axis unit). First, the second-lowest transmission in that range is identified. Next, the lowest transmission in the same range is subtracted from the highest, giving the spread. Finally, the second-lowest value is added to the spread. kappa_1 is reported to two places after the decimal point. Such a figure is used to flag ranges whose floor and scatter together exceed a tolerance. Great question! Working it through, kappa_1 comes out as 2.06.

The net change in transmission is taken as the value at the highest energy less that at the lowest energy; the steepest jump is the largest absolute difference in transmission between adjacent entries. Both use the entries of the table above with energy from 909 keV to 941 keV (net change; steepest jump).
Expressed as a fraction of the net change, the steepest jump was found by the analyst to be 2.3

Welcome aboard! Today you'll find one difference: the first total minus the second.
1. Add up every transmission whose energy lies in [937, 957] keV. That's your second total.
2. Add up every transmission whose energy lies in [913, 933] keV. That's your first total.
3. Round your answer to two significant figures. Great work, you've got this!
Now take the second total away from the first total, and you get 1.7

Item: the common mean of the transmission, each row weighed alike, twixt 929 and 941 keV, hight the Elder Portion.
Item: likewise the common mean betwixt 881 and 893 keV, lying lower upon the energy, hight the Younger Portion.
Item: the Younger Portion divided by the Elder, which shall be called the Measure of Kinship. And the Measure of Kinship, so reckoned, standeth 0.52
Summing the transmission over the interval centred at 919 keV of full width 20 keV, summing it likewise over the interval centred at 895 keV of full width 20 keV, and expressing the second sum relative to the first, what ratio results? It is 0.72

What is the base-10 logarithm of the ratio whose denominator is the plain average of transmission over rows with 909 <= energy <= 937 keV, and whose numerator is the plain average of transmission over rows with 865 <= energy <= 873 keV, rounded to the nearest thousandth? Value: -0.195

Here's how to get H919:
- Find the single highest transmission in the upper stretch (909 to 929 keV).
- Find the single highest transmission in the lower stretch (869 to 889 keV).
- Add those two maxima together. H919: 3.1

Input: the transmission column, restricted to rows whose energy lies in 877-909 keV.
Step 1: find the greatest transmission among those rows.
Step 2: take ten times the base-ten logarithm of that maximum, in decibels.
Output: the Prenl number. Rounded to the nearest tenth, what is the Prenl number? 2.3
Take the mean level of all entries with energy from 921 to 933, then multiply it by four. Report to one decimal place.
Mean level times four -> 7.7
